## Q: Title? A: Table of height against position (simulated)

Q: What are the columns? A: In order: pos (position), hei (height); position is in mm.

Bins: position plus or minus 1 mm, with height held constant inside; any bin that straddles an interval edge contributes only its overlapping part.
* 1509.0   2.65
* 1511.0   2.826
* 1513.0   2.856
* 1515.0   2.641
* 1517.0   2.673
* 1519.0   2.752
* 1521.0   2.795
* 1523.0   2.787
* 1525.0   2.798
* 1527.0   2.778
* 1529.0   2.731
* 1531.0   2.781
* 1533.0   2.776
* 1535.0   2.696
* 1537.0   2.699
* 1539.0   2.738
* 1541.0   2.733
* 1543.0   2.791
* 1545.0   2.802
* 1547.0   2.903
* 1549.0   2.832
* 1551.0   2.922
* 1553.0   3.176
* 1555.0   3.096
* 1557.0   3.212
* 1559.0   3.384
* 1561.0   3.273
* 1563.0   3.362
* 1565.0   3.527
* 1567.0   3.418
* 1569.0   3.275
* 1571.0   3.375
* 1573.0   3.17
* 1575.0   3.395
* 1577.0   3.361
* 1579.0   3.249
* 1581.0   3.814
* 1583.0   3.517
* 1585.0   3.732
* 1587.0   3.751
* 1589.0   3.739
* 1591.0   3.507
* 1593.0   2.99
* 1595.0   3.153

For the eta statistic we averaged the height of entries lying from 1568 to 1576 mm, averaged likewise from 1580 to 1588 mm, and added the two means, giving 7.01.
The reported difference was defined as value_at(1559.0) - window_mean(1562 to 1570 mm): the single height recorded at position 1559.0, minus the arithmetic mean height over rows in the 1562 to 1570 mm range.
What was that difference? -0.01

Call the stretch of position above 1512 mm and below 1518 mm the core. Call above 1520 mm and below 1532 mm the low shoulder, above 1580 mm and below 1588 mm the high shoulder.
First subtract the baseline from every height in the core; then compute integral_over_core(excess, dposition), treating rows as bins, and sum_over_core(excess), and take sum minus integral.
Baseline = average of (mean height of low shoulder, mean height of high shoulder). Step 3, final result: 1.55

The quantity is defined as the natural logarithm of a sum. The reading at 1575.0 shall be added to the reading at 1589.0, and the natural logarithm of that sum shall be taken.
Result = 1.96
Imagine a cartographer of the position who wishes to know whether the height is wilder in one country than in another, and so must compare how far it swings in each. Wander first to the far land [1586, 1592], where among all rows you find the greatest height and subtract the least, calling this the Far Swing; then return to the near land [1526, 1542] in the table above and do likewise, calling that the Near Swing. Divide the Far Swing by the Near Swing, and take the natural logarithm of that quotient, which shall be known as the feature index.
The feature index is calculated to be 1.1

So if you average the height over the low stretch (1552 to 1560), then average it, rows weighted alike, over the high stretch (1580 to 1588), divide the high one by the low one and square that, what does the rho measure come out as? 1.3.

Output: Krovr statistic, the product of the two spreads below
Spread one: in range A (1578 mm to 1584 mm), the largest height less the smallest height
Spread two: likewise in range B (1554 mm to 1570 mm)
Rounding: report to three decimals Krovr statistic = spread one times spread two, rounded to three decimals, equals 0.244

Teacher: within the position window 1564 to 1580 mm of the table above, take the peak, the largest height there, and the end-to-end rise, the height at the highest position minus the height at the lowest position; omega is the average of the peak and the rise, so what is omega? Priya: 1.62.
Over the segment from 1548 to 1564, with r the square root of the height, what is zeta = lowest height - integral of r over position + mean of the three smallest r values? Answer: -23.9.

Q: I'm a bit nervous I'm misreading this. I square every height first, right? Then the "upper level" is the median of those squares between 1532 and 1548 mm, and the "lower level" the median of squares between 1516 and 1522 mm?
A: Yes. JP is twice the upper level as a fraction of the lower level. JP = 2.0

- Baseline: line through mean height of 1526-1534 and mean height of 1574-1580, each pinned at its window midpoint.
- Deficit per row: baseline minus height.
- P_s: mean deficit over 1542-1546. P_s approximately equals 0.14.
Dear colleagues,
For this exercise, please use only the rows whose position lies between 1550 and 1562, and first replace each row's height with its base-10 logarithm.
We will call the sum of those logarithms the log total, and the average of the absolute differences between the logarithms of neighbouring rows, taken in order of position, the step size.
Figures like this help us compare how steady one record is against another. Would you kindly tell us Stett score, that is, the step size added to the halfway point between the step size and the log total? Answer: 1.53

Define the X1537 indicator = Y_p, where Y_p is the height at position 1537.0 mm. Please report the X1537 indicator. 2.699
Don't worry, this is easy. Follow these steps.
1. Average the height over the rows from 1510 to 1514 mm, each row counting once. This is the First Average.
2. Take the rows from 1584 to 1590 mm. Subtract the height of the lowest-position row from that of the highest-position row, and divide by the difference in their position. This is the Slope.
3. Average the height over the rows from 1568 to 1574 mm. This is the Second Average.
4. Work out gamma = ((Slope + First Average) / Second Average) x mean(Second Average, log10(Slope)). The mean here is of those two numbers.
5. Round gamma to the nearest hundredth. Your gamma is 0.22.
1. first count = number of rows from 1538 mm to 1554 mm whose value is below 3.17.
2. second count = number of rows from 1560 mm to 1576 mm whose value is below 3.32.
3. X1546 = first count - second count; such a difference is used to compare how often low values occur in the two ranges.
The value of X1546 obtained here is 4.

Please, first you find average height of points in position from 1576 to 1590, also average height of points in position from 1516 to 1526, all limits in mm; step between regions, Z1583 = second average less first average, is -0.8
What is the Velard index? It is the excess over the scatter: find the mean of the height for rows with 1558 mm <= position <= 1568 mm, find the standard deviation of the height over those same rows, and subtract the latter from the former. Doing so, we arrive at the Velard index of 3.3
